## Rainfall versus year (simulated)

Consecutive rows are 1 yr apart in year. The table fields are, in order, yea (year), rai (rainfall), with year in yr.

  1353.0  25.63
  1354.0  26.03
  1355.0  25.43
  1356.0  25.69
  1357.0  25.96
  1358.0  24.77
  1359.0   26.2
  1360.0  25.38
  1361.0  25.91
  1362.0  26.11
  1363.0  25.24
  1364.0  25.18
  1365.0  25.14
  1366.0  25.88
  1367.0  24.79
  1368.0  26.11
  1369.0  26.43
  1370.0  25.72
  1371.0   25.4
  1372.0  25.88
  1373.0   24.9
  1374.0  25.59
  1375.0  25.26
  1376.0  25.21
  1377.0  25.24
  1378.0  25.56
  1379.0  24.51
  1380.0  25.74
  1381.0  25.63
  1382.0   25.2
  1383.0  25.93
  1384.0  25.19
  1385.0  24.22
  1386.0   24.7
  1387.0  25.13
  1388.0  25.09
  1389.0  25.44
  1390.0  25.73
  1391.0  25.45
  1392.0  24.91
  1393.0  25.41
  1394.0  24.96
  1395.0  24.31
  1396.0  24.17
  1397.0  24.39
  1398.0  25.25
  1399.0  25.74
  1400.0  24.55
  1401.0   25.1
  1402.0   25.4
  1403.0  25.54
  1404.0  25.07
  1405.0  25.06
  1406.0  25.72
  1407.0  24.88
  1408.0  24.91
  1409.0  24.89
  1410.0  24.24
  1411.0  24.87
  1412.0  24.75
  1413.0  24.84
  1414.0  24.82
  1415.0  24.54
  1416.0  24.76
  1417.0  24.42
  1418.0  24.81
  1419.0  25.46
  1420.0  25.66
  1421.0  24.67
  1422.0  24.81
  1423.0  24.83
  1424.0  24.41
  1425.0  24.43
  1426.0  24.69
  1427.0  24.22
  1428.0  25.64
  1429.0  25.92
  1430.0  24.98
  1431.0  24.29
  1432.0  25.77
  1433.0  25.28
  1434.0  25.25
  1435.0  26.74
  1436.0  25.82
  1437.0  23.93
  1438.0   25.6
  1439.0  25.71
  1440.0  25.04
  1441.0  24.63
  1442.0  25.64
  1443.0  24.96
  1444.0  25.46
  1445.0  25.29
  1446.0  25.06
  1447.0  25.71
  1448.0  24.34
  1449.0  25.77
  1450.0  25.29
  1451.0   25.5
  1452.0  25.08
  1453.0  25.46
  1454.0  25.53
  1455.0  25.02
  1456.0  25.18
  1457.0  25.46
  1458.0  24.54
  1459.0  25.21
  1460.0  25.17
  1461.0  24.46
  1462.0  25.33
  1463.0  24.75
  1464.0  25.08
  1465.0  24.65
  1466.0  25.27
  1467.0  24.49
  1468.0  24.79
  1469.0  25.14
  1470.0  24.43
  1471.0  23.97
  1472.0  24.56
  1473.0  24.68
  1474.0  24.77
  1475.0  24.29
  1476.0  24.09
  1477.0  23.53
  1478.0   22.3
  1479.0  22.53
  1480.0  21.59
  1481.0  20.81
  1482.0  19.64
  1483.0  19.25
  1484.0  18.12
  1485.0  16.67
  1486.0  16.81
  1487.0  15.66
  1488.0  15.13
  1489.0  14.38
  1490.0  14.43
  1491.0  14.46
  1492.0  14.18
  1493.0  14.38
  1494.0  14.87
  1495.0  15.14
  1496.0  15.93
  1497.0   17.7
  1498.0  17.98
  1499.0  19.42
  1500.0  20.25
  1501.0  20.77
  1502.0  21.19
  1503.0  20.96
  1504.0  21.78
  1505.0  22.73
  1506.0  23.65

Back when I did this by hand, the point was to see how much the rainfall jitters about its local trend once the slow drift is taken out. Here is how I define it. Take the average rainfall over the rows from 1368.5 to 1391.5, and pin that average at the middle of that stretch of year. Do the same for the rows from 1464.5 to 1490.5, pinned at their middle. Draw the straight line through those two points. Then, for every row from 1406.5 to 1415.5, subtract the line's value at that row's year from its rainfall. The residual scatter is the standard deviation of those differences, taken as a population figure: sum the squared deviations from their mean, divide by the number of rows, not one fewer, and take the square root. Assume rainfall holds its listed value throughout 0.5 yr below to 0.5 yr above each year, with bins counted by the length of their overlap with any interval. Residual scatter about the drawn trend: 0.21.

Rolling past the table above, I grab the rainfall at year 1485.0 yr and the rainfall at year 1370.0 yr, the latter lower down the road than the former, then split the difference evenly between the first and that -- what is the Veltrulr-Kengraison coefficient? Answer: 21.2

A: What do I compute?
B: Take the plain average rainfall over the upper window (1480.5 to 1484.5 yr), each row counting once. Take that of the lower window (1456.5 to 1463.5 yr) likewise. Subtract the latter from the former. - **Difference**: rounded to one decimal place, -5.5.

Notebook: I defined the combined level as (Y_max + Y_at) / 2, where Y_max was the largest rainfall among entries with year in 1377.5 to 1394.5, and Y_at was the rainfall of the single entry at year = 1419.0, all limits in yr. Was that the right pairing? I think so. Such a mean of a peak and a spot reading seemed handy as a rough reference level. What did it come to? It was 25.7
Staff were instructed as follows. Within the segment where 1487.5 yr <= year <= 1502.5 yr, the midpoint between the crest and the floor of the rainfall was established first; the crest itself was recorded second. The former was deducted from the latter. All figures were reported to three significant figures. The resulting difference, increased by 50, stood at 53.5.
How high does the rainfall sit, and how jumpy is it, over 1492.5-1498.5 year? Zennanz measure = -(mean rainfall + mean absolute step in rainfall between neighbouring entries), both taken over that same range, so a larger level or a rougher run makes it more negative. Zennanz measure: -16.7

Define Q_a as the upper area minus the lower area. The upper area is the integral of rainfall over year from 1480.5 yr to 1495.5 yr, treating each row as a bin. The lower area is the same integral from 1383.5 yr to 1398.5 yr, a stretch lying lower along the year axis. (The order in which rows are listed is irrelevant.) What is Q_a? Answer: -130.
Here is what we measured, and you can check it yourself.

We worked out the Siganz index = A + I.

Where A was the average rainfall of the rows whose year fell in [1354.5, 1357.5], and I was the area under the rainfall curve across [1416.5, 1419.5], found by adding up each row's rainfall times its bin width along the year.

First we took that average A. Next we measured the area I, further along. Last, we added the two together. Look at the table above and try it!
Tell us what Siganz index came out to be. 100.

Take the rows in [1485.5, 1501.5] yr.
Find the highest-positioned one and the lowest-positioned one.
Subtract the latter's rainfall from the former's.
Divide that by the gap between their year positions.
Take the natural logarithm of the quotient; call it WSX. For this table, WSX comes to -1.3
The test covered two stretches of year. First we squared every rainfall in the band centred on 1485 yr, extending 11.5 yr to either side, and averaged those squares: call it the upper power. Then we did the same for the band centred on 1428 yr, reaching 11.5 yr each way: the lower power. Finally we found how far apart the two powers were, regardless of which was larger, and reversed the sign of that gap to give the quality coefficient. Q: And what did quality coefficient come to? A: -279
